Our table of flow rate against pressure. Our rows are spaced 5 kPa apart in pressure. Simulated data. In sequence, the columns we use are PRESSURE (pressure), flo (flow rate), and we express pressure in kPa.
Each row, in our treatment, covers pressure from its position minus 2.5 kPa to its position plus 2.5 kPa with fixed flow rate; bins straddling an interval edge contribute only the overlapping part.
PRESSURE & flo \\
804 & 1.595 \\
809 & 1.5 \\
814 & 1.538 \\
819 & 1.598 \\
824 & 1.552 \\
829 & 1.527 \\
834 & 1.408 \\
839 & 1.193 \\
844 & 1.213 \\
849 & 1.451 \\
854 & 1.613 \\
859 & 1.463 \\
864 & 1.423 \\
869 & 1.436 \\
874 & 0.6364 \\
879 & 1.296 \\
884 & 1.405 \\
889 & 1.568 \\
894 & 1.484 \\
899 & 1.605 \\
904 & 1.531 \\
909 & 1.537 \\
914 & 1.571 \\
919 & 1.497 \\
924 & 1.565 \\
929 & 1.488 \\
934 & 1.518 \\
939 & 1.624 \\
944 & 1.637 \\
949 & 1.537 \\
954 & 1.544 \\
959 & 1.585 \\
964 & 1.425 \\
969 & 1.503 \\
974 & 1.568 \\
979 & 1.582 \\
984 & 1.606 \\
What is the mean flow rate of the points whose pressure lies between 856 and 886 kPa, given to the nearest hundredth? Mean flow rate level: 1.28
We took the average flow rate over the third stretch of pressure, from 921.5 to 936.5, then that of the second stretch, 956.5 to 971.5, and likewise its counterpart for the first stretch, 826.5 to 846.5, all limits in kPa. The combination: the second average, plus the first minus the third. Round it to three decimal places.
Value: 1.316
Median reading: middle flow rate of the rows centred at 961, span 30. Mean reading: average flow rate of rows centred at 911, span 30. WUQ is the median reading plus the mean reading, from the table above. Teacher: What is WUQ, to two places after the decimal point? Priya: 3.09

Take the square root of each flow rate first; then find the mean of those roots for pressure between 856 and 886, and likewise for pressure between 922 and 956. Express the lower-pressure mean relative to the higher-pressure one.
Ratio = 0.90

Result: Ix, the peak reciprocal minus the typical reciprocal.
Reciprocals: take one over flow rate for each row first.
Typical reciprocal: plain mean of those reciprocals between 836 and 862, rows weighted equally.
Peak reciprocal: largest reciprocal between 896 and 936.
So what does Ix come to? -0.06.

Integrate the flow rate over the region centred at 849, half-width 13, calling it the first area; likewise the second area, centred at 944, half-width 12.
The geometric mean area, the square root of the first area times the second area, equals 36.9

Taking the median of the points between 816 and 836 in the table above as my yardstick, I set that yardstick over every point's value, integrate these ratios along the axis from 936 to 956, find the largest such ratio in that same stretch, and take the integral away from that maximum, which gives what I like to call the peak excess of -18.4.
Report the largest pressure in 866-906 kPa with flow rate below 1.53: 894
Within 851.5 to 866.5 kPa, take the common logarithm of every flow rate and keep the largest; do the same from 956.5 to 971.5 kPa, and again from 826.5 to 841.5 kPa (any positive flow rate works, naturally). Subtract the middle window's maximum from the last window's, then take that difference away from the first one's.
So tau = 0.224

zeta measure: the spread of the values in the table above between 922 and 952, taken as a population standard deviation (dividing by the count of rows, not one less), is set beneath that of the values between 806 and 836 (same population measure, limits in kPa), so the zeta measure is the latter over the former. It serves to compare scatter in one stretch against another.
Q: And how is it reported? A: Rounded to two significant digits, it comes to 1.1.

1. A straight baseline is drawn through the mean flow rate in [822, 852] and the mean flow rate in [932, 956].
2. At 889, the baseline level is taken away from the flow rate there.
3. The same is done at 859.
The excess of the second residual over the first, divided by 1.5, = -0.036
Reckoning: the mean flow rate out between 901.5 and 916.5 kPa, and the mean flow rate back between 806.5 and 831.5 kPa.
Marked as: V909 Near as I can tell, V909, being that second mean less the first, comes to 0.0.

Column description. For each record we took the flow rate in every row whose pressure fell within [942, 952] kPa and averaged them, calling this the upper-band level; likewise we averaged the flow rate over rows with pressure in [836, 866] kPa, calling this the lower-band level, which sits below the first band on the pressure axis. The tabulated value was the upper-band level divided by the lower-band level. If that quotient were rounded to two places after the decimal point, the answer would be 1.14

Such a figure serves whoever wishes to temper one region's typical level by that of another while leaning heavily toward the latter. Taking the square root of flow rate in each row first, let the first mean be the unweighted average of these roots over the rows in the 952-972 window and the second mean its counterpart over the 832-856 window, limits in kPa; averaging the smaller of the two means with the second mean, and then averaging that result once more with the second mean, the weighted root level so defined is 1.17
